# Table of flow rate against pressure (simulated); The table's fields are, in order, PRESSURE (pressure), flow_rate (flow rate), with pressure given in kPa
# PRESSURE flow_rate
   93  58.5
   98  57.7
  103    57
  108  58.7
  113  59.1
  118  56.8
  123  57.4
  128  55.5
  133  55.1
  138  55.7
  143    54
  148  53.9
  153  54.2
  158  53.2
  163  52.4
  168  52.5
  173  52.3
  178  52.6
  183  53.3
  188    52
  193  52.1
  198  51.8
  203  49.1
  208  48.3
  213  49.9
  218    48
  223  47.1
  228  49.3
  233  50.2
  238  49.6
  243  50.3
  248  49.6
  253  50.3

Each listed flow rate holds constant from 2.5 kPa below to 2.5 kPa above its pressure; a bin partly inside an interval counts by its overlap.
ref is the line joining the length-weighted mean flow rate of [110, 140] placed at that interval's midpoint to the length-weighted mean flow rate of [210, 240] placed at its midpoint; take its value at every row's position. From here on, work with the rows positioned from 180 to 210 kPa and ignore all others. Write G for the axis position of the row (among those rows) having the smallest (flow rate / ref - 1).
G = 208 kPa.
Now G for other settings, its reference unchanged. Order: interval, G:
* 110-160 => 143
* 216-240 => 223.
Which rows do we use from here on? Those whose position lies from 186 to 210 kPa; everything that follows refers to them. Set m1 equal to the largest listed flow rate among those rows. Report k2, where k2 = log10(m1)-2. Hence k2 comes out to -0.283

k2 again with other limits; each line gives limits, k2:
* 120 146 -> -0.241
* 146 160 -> -0.266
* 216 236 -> -0.299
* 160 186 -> -0.273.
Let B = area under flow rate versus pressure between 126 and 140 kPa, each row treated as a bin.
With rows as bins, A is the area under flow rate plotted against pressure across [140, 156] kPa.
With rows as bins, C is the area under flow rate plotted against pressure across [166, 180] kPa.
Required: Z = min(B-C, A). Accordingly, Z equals 41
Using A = 865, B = 776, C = 734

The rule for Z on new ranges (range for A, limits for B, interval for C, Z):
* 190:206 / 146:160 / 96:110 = -56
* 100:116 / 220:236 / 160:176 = -57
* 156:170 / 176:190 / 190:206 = -78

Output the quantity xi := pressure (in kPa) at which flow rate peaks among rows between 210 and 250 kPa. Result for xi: 243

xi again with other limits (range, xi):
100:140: 113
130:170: 138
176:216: 183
